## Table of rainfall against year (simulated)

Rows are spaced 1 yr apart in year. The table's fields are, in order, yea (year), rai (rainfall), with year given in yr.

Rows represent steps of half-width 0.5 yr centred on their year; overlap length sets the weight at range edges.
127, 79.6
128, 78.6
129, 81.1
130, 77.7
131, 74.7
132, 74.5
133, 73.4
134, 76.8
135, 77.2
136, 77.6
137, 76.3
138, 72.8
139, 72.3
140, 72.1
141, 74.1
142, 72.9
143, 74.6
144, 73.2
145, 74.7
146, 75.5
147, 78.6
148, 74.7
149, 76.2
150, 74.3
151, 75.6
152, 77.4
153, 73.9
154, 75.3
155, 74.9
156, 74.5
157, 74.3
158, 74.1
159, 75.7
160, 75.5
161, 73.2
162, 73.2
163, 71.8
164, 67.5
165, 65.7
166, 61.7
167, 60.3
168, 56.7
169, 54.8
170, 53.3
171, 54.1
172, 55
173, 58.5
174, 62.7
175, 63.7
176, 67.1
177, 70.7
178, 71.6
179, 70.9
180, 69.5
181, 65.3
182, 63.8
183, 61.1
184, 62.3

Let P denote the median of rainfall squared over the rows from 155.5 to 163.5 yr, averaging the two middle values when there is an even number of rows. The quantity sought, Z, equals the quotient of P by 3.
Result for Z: 1835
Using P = 5506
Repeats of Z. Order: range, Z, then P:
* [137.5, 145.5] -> 1779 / 5336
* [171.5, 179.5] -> 1427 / 4280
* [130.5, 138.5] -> 1900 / 5701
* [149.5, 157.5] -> 1860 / 5580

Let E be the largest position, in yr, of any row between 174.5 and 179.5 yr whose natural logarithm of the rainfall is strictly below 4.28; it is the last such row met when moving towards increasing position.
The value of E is 179 yr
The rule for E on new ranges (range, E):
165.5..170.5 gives 170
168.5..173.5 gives 173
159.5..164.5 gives 164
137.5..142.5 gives 140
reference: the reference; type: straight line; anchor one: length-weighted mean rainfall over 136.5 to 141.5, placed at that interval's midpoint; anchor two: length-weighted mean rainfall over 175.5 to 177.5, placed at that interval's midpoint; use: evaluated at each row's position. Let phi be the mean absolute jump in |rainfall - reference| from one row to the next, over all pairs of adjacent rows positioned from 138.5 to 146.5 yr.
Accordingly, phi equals 0.9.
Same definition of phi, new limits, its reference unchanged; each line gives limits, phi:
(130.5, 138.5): 0.9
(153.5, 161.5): 0.7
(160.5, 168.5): 1.9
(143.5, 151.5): 2.1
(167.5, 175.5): 2.0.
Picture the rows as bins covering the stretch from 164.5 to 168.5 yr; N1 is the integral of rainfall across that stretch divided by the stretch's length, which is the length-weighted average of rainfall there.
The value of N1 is 61.1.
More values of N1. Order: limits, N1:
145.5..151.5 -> 75.8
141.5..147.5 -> 74.9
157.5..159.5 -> 74.9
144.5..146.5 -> 75.1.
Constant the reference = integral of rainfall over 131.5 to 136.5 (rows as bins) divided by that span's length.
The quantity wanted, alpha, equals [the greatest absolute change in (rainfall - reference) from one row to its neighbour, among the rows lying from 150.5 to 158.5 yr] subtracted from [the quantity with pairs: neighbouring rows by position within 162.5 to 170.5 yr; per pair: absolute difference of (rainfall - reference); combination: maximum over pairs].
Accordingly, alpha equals 0.8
